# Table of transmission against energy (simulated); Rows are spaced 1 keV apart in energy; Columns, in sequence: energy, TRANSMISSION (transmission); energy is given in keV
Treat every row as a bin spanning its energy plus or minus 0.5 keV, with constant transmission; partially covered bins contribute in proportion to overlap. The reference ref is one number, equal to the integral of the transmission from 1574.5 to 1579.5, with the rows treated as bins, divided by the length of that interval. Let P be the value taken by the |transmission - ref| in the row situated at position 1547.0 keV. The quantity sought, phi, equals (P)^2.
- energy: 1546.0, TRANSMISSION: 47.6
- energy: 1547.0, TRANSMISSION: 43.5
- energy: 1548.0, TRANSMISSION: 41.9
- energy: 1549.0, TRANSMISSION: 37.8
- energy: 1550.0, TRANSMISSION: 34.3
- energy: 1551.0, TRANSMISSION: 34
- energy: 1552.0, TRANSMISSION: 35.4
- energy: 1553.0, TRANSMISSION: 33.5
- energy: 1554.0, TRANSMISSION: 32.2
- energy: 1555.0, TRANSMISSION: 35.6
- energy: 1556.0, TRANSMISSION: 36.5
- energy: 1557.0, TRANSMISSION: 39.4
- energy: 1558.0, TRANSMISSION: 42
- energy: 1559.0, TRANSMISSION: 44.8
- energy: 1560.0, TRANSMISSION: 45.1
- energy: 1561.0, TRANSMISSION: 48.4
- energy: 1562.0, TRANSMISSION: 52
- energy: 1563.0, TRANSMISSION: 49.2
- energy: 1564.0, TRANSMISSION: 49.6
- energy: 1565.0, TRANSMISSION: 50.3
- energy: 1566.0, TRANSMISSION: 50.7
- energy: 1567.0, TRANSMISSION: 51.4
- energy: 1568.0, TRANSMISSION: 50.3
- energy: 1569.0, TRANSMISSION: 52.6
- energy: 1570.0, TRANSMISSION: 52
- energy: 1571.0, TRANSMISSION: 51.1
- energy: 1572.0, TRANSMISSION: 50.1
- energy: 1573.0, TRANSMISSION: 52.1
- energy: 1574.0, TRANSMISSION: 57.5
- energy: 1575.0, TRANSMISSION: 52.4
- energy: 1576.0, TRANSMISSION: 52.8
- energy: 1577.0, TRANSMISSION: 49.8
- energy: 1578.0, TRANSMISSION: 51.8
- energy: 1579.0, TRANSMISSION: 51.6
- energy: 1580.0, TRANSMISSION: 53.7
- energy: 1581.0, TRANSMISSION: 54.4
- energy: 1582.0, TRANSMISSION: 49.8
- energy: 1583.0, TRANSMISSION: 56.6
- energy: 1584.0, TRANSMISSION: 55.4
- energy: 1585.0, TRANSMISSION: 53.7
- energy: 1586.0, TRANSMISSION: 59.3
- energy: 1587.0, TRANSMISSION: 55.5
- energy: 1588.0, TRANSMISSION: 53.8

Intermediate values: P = 8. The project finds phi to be 67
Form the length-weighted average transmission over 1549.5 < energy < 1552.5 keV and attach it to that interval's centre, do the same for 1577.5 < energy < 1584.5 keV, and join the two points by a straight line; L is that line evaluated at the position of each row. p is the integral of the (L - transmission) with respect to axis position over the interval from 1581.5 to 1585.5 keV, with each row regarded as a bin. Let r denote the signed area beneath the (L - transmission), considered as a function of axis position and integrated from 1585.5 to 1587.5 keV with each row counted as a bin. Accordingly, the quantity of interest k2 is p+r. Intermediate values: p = 4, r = -1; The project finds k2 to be 3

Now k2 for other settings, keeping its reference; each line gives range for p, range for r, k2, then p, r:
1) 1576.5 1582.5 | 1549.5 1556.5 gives 12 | 3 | 9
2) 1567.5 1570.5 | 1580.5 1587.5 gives -16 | -17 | 2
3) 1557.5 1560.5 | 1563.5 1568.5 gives -46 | -13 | -33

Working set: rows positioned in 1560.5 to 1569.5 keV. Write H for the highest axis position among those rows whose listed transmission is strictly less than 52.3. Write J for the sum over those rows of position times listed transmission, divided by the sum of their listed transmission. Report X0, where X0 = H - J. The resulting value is 3.0 keV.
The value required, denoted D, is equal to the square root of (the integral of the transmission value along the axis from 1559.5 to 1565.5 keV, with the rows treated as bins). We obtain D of 17.2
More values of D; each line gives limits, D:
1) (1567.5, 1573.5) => 17.6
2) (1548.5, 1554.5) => 14.4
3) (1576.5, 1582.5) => 17.6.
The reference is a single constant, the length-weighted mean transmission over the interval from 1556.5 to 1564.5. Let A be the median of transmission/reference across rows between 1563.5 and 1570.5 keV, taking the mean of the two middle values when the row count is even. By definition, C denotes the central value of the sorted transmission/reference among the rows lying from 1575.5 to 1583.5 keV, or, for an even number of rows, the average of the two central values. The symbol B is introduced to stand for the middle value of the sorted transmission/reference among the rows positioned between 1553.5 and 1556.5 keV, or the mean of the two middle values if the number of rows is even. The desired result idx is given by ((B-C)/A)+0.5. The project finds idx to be 0.2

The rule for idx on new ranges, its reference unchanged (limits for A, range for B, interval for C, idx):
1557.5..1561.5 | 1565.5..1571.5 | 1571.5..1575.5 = 0.5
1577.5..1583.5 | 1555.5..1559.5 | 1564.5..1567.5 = 0.3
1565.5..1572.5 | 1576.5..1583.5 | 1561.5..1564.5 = 0.5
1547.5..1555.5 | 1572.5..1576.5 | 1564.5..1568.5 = 0.6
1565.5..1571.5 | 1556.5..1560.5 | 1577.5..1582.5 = 0.3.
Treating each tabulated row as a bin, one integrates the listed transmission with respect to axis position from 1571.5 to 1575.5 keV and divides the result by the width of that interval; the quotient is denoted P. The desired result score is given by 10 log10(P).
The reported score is 17.2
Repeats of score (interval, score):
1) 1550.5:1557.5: 15.5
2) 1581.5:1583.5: 17.3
